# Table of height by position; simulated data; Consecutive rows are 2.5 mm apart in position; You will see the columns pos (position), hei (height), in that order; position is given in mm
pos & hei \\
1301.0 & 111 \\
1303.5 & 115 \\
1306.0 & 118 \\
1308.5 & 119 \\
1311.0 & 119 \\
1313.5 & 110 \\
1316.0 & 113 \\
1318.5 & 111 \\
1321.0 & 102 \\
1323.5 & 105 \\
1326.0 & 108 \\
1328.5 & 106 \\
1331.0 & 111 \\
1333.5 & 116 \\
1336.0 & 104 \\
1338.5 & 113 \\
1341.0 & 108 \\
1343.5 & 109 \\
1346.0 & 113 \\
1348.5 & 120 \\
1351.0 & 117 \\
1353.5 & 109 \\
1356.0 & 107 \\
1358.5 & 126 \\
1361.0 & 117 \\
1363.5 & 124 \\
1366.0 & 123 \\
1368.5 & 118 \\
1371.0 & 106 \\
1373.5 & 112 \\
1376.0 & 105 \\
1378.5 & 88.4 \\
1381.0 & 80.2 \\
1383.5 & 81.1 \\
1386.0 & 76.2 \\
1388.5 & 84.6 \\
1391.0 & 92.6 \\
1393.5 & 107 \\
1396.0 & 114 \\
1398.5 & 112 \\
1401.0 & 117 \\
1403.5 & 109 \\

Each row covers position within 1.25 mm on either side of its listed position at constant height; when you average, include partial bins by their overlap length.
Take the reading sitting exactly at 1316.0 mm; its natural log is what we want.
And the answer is 4.73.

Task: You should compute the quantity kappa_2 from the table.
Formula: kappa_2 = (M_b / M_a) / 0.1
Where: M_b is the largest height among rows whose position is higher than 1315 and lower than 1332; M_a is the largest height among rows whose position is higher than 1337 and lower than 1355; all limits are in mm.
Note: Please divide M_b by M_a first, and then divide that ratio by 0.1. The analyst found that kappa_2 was 9.4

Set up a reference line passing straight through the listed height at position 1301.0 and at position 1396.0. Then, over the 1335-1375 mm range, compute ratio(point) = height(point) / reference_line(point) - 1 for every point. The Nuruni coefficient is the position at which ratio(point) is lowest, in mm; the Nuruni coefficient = 1336.0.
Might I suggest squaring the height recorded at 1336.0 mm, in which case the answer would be 10816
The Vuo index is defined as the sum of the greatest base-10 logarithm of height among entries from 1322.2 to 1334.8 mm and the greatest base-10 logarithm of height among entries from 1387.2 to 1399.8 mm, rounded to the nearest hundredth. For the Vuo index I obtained 4.12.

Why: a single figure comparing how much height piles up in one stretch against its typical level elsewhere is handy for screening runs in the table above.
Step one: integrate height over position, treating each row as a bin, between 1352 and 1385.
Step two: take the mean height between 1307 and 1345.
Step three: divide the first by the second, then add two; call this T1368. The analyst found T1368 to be 34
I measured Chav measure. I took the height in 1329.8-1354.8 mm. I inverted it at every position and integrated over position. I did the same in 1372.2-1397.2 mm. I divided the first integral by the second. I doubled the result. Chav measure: 1.65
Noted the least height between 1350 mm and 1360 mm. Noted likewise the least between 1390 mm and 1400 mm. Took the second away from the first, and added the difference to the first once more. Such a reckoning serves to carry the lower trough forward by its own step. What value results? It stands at 121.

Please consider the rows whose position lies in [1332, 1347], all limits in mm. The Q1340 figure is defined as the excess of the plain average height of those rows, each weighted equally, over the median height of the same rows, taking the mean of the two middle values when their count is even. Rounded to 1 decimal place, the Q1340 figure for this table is -0.5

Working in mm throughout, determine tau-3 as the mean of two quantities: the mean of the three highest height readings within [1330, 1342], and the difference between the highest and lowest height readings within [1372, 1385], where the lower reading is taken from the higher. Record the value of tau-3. 73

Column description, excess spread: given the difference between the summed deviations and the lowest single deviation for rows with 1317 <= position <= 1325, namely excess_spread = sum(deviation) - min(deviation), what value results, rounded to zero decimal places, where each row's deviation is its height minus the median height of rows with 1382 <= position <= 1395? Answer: 47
